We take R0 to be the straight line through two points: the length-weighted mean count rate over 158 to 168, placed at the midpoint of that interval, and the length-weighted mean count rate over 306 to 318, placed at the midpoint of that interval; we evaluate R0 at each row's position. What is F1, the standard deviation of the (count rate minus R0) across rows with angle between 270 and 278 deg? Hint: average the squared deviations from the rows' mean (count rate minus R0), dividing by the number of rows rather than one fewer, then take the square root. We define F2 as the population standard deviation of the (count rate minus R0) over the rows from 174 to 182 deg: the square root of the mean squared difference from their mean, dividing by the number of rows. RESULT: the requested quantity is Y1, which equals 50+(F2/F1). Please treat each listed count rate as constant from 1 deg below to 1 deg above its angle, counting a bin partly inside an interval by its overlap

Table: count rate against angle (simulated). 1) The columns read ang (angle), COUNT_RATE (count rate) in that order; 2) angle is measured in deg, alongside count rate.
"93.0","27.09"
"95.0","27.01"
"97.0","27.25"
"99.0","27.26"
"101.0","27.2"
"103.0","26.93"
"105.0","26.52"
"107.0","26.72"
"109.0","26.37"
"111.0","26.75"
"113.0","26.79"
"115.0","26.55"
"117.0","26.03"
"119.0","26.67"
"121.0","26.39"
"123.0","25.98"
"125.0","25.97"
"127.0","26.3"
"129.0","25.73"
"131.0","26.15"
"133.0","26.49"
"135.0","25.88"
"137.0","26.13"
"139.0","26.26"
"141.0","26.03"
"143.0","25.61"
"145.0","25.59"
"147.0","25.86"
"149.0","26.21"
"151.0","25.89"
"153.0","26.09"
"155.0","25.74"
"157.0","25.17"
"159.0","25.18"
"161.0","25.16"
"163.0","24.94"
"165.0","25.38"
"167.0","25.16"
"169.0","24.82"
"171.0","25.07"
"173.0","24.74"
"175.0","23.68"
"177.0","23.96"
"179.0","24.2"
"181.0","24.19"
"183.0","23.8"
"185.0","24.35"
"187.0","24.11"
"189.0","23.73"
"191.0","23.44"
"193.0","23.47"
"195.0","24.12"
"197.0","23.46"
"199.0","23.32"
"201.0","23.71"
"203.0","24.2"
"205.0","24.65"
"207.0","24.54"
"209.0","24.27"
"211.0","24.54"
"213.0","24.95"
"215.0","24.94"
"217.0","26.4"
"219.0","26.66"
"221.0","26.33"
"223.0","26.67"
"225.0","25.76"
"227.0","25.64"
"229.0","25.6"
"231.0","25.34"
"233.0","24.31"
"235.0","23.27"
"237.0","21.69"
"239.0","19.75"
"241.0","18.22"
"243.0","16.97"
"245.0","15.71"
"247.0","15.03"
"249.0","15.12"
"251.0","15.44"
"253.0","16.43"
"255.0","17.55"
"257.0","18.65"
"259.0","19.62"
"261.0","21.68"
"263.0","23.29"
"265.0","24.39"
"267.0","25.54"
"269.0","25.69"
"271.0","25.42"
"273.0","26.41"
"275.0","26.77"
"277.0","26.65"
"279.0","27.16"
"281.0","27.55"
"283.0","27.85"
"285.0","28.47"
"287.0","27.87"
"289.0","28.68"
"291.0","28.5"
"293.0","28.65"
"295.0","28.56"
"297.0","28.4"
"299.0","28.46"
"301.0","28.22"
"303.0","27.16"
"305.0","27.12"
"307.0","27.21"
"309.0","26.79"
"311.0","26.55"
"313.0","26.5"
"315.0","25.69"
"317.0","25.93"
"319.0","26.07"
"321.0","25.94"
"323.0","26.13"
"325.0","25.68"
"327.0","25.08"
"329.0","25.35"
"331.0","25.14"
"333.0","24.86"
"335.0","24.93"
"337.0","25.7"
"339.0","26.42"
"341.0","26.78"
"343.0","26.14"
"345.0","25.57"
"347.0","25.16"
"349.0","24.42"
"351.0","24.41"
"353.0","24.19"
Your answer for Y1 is 50.4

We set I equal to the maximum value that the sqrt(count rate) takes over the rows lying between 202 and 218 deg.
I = 5.14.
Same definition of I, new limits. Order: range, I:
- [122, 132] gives 5.13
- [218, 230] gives 5.16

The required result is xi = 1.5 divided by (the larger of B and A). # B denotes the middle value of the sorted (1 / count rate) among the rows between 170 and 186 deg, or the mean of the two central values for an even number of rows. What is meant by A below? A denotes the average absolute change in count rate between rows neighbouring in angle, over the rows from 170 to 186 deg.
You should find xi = 3.7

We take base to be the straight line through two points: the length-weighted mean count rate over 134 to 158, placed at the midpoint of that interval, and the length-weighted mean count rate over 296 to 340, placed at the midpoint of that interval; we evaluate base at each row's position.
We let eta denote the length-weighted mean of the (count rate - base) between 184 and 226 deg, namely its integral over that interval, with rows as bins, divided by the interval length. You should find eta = -1.4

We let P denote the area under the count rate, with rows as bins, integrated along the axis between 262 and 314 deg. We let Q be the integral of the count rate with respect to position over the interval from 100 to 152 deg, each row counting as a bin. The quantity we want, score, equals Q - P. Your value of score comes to -42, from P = 1408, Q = 1366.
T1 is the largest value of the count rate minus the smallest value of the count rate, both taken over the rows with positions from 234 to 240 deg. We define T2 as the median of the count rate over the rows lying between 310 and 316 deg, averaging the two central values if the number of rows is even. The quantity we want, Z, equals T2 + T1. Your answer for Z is 30.0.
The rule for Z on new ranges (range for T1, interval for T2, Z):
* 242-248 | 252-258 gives 19.5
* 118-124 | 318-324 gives 26.8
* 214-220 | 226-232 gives 27.3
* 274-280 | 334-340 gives 26.2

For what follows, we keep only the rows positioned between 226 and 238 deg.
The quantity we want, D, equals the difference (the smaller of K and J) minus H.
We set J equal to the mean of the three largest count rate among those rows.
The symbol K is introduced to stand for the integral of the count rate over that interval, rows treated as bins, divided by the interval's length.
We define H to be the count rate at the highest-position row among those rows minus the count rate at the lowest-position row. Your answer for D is 28.3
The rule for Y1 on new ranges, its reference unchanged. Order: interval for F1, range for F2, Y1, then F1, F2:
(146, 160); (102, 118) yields 50.7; 0.4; 0.29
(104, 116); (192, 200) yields 52.2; 0.1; 0.32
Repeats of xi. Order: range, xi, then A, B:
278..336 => 4.7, 0.32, 0.037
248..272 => 1.5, 0.99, 0.049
